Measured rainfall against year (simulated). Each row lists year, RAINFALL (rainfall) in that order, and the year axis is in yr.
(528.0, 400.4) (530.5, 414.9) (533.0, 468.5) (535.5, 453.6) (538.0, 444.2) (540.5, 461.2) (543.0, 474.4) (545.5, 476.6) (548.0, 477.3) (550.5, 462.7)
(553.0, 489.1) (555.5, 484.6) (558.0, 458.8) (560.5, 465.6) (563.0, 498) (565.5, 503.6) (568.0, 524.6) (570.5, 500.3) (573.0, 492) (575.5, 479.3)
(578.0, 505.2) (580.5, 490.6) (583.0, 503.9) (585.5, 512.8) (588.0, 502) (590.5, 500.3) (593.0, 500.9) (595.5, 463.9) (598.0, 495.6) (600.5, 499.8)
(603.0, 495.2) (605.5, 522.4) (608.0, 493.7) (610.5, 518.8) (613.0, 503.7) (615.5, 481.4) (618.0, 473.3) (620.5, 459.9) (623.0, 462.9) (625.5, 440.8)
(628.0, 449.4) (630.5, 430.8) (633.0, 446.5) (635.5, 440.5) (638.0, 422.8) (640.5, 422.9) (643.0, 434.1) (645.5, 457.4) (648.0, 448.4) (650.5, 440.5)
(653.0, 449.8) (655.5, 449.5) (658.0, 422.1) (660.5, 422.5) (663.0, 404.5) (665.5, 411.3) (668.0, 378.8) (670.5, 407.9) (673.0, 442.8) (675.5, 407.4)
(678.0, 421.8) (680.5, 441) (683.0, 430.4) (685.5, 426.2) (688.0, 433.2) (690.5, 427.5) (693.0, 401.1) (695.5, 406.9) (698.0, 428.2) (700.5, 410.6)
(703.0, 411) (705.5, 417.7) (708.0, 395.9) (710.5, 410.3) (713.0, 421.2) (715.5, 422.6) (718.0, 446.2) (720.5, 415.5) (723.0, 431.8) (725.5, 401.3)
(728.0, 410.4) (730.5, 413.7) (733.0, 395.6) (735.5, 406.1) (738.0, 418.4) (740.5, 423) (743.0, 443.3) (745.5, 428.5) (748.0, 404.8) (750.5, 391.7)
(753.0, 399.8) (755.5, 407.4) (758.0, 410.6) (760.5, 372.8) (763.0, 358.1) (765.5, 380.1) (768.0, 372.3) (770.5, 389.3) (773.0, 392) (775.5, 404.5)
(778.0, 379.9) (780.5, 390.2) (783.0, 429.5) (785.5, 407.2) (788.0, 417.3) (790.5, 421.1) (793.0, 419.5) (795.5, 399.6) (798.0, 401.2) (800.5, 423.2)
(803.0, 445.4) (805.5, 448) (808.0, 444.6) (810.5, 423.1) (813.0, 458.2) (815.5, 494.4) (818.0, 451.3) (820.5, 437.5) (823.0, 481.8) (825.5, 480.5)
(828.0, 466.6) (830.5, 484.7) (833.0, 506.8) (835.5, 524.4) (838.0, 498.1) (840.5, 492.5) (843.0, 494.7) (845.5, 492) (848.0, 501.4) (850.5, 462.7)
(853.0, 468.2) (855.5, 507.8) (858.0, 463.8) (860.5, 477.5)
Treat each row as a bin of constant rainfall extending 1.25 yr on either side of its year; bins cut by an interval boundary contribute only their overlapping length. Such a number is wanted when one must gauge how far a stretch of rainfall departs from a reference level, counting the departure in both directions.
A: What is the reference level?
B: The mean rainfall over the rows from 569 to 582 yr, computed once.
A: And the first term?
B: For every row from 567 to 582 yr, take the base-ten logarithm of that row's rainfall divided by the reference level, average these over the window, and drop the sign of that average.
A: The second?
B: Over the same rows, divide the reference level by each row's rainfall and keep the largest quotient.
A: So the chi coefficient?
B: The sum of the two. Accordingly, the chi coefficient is 1.03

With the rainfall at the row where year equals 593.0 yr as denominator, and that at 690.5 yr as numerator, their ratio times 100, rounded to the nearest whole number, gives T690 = 85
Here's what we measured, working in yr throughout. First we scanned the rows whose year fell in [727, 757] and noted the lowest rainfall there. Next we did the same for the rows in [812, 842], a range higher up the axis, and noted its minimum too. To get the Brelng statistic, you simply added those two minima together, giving 829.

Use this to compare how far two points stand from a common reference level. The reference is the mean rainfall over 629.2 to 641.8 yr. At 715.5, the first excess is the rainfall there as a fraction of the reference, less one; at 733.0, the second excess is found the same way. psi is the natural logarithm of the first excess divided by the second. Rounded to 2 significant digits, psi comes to -1.3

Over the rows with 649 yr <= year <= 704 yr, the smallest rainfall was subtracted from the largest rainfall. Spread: 71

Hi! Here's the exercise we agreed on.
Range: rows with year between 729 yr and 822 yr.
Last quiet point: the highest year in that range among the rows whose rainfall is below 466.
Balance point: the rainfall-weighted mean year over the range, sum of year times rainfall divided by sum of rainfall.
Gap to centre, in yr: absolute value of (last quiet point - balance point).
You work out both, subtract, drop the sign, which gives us 44.1 yr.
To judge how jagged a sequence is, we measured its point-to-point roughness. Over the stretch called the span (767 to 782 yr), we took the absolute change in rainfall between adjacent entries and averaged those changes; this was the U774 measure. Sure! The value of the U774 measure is 13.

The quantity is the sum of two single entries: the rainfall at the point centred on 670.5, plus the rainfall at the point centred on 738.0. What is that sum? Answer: 826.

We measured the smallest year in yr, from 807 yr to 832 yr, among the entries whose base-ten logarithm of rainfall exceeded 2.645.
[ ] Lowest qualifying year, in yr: 808.0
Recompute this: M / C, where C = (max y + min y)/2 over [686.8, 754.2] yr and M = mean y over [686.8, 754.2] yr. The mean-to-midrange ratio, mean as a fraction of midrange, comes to 0.99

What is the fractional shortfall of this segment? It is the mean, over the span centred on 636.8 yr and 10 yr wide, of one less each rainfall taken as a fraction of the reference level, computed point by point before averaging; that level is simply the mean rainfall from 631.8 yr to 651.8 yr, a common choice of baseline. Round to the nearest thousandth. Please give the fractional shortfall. 0.014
